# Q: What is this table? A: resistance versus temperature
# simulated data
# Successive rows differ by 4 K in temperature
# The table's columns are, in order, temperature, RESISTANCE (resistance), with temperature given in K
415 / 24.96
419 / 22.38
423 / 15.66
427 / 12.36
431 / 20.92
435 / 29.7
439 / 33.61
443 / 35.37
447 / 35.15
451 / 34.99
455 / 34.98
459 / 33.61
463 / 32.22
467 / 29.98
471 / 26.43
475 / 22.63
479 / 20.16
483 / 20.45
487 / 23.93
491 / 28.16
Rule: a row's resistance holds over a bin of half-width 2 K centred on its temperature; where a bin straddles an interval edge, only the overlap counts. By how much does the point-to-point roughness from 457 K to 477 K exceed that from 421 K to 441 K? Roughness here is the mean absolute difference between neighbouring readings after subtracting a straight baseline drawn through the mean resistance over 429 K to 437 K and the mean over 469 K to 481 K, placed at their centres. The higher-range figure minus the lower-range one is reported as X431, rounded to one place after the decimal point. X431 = -3.7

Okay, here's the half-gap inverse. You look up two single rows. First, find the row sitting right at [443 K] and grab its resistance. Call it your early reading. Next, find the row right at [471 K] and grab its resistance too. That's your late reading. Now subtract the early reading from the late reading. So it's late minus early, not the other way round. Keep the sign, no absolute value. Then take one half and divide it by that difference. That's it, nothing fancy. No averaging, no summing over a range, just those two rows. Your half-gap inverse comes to -0.06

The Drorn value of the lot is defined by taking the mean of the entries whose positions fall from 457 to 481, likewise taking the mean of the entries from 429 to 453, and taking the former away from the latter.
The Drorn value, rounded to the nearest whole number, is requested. 4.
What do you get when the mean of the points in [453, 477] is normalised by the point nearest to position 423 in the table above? 1.9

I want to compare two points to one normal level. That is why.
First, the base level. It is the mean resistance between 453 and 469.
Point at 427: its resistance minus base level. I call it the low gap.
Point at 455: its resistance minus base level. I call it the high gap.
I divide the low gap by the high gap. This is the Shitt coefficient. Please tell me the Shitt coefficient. -9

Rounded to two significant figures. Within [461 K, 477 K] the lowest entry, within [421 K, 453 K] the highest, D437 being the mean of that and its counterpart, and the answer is 29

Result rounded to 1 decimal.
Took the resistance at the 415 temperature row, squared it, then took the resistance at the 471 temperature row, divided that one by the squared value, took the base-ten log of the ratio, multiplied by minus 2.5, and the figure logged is 3.4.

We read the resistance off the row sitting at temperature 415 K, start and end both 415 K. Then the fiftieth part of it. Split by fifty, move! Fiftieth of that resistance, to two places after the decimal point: 0.50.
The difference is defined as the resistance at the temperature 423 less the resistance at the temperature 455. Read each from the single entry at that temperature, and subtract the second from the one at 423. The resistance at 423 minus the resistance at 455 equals -19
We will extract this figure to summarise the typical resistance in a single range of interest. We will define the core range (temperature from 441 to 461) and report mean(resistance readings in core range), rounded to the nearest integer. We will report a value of 35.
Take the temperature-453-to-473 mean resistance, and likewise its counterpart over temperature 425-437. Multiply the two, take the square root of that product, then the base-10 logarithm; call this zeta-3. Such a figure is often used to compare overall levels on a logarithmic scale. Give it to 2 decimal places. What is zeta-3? 1.41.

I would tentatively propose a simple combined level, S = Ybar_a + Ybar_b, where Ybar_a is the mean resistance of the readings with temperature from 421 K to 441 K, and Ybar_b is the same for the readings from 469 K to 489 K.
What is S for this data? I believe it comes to 45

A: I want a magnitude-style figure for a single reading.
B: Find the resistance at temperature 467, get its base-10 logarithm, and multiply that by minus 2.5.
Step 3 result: -3.69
